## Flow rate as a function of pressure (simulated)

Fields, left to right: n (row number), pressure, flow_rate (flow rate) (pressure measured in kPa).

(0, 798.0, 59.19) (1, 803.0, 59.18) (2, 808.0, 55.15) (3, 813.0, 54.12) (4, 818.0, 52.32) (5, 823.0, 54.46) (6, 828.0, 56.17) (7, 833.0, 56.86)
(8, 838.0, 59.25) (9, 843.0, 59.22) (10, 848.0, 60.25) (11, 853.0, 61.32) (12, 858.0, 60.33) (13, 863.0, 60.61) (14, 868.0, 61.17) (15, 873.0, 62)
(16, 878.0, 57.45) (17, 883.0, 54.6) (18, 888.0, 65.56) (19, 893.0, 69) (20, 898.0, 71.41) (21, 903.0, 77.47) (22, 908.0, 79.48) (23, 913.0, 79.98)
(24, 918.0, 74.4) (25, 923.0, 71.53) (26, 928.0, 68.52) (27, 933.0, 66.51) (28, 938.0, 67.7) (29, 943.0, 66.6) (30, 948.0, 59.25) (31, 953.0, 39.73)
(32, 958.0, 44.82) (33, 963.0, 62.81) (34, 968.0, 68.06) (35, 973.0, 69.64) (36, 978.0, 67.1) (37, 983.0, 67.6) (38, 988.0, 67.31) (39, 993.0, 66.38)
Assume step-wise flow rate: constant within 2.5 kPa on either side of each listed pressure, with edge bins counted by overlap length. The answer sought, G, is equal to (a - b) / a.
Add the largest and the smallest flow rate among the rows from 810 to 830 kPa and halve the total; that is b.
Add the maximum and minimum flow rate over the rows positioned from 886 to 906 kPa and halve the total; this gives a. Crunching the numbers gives 0.24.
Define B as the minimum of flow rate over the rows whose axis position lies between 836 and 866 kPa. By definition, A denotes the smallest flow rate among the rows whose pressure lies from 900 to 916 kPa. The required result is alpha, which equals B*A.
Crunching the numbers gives 4588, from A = 77.47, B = 59.22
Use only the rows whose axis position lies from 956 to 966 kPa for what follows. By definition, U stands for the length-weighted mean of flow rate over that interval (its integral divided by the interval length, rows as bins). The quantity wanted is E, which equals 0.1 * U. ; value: 5.5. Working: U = 55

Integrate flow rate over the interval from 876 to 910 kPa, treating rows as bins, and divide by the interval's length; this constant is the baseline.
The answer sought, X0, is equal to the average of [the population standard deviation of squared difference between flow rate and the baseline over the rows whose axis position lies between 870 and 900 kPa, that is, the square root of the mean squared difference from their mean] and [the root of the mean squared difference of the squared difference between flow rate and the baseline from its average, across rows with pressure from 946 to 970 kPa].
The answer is 192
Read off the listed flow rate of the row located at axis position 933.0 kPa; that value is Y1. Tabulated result 66.51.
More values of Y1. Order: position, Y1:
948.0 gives 59.25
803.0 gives 59.18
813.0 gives 54.12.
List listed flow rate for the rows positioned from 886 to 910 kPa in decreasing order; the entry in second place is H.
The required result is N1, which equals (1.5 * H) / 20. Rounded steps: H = 77.47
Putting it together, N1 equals 5.8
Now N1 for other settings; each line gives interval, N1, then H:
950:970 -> 4.7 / 62.81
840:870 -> 4.6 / 61.17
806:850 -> 4.4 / 59.25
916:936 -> 5.4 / 71.53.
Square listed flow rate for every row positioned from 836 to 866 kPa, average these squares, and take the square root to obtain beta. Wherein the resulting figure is 60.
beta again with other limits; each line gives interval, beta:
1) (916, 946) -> 69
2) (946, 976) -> 58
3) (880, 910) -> 70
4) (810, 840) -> 56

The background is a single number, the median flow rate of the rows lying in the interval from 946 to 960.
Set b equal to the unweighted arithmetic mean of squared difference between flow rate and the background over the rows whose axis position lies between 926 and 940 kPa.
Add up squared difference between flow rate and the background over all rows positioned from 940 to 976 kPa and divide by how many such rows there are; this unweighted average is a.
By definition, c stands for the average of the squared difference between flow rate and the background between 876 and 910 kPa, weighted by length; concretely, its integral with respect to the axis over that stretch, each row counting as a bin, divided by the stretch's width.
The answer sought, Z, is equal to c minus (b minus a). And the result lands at 398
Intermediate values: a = 313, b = 519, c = 604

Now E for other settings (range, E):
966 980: 6.8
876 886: 5.6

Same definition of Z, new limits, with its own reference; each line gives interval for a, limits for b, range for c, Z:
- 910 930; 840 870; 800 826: 713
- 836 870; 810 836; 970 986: 681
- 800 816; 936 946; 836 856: -134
